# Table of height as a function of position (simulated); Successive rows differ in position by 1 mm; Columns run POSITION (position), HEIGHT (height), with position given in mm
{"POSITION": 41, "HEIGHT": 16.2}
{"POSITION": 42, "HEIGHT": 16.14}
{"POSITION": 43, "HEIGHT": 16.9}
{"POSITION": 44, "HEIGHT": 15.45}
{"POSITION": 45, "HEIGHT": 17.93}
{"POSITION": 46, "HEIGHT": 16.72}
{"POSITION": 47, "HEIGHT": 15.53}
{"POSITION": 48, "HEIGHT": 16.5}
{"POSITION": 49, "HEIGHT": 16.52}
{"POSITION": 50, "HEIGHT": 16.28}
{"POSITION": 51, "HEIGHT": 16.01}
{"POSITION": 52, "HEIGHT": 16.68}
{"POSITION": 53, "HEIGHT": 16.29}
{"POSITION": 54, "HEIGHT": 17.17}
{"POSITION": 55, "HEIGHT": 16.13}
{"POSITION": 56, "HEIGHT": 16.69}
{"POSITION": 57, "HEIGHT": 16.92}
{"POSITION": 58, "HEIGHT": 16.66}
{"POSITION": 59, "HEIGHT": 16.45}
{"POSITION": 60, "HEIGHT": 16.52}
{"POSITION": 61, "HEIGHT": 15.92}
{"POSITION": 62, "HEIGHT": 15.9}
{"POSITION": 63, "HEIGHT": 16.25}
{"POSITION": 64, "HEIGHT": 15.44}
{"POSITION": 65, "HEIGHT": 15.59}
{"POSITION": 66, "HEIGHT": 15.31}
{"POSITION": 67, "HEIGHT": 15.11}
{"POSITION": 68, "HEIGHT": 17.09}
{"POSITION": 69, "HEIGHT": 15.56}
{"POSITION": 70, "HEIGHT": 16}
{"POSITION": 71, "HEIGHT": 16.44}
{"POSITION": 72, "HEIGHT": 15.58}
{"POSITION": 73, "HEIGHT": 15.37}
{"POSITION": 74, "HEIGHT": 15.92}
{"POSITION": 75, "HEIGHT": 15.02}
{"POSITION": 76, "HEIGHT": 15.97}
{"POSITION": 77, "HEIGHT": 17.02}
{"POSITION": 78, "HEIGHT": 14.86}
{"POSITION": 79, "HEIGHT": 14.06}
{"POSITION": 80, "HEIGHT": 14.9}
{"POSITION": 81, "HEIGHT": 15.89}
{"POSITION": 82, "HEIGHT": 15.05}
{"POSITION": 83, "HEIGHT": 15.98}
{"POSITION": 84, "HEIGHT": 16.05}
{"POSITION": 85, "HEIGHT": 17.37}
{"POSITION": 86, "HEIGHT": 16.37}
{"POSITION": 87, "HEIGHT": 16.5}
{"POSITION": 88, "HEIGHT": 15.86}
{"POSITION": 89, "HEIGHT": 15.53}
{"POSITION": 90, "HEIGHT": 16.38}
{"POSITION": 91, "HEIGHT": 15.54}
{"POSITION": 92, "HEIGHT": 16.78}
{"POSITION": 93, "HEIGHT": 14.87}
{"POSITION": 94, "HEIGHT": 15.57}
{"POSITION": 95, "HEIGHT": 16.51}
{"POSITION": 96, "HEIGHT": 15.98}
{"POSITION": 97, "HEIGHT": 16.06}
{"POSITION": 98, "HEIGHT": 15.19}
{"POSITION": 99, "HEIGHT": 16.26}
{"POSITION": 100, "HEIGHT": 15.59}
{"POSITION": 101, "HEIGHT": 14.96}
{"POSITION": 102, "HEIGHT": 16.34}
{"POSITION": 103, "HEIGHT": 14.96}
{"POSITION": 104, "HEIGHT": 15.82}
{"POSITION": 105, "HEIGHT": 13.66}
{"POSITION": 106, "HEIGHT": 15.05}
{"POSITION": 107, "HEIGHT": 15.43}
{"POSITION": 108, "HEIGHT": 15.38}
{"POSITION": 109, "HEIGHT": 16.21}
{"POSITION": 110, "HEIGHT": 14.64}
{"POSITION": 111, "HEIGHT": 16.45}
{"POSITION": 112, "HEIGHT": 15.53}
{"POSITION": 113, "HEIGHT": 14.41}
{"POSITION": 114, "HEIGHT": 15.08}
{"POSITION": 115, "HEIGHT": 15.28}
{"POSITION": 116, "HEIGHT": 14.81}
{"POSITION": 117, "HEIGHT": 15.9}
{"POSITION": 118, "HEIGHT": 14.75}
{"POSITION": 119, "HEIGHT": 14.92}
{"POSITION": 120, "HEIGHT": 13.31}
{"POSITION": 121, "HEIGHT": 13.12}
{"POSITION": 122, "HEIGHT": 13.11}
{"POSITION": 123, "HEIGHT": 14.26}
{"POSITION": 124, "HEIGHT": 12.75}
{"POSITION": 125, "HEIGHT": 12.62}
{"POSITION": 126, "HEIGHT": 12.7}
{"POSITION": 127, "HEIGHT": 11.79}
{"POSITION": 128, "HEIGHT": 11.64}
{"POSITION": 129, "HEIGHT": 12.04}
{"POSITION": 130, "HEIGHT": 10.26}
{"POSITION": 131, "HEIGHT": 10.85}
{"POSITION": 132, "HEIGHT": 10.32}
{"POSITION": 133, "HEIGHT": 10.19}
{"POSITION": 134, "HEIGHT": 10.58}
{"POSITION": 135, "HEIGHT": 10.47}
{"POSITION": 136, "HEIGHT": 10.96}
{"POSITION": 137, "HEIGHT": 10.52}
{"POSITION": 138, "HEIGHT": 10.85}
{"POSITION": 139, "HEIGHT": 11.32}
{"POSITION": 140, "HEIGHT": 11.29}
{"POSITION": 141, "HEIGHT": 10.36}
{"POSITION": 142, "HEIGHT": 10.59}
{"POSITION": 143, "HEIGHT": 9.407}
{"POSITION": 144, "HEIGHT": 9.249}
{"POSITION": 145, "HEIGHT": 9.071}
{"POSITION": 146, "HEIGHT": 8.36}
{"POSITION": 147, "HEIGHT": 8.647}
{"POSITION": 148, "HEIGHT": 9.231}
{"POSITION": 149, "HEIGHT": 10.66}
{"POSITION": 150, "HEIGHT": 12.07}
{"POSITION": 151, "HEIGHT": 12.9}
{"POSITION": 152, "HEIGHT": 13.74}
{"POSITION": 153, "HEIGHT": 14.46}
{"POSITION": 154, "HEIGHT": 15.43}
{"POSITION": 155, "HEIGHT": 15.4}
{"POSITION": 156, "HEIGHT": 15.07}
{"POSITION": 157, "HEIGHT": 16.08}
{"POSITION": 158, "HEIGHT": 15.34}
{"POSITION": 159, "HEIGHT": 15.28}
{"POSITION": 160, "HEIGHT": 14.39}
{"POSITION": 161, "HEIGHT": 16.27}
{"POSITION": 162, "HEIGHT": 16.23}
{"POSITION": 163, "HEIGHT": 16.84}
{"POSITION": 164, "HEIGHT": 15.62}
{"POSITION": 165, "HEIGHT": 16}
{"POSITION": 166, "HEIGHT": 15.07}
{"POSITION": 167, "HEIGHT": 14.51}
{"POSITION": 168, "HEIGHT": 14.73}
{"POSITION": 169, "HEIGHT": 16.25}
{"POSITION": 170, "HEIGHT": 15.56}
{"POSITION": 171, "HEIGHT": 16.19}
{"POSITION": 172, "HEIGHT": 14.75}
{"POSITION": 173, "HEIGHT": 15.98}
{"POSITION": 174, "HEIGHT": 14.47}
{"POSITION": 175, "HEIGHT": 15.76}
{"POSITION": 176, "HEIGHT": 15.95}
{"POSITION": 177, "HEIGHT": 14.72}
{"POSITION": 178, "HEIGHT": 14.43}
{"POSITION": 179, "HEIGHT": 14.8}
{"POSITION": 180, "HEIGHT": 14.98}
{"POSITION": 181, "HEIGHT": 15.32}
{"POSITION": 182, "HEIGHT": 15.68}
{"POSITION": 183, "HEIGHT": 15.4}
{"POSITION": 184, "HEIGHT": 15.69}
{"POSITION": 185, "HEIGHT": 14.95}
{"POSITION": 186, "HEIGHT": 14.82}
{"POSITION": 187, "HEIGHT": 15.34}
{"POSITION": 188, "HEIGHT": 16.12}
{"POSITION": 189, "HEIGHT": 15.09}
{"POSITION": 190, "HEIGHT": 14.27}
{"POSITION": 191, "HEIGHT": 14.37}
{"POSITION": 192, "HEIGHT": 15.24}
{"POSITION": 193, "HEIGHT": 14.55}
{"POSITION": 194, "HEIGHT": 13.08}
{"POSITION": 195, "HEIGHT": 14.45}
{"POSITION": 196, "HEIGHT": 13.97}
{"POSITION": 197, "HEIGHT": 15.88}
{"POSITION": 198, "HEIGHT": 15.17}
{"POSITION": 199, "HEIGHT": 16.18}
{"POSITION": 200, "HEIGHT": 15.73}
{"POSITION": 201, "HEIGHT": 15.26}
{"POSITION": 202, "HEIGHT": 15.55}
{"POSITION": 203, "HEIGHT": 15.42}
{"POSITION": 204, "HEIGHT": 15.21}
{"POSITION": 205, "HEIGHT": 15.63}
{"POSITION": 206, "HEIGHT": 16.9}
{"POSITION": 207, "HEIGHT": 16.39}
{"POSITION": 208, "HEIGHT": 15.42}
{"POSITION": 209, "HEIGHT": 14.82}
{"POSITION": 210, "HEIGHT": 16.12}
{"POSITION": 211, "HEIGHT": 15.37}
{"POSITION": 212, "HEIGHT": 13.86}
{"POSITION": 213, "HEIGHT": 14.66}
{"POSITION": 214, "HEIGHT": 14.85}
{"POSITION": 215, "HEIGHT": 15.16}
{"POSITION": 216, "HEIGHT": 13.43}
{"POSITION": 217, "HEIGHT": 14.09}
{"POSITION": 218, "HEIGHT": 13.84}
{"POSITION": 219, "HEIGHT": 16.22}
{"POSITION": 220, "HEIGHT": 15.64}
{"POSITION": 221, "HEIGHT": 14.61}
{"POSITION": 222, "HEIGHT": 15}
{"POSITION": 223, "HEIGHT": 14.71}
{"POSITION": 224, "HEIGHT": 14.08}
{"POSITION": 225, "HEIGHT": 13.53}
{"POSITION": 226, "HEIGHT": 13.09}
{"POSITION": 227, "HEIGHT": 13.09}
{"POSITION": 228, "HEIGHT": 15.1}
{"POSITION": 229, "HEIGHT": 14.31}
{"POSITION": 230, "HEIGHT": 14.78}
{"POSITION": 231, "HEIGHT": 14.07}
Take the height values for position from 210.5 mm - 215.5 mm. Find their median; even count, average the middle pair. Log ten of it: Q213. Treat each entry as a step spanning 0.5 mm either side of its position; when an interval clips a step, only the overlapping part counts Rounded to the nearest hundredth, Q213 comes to 1.17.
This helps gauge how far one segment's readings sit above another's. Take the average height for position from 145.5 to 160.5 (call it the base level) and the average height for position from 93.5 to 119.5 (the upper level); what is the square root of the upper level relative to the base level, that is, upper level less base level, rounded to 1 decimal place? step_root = 1.5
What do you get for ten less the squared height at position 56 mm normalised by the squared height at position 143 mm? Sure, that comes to 6.85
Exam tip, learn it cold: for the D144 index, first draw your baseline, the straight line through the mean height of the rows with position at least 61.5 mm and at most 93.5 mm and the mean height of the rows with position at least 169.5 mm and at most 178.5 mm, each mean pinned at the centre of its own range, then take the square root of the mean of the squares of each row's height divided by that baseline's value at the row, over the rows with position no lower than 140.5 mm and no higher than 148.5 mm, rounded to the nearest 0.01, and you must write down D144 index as 0.61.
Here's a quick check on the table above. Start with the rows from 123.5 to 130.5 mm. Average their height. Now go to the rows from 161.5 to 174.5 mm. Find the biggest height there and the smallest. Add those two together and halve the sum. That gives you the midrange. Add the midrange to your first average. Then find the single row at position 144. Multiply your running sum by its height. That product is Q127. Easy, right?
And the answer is 256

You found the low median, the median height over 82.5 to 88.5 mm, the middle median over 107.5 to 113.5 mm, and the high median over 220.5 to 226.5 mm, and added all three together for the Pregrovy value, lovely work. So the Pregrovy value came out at 46.0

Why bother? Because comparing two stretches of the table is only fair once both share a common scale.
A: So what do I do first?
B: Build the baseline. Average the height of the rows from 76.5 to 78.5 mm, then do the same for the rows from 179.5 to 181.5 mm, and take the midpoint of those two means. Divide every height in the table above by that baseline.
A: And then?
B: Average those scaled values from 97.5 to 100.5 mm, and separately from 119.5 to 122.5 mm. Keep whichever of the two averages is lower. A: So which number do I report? 0.85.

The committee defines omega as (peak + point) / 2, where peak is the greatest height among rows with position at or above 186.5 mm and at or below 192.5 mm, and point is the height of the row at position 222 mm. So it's 15.6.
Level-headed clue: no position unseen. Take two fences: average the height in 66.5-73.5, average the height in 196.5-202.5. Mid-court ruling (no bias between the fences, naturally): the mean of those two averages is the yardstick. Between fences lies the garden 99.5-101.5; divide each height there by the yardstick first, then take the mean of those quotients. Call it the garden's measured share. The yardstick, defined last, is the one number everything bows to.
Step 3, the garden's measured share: 0.97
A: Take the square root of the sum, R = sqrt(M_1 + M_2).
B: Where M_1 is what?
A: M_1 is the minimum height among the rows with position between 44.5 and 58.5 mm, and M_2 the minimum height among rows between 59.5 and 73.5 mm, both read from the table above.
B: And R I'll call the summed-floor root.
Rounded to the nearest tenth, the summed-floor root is 5.5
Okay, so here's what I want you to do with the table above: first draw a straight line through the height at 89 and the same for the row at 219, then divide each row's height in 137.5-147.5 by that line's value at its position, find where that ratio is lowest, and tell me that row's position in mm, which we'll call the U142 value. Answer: 146 mm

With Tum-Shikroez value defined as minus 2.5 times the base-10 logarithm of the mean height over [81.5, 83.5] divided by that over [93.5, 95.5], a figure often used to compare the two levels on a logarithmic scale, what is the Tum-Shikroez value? 0.04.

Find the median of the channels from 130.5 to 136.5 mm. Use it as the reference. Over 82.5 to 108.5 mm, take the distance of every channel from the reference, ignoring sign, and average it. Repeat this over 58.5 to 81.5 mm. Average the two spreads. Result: 5.2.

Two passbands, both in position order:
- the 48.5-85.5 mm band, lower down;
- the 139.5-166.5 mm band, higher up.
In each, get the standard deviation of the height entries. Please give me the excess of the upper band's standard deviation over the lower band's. 2.1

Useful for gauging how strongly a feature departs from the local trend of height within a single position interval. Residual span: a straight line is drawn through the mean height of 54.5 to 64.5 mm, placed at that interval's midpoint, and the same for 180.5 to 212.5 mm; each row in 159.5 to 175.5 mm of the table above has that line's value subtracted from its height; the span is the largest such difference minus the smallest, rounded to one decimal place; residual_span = 2.5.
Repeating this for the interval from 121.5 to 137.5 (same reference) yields 4.0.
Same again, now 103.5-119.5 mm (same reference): 2.8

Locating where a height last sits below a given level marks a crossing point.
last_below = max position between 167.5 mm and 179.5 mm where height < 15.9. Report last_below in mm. 179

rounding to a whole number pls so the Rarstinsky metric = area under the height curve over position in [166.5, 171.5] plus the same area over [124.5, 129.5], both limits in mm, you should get 138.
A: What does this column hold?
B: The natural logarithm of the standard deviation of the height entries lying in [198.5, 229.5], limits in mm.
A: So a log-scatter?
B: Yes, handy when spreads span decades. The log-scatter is 0.0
